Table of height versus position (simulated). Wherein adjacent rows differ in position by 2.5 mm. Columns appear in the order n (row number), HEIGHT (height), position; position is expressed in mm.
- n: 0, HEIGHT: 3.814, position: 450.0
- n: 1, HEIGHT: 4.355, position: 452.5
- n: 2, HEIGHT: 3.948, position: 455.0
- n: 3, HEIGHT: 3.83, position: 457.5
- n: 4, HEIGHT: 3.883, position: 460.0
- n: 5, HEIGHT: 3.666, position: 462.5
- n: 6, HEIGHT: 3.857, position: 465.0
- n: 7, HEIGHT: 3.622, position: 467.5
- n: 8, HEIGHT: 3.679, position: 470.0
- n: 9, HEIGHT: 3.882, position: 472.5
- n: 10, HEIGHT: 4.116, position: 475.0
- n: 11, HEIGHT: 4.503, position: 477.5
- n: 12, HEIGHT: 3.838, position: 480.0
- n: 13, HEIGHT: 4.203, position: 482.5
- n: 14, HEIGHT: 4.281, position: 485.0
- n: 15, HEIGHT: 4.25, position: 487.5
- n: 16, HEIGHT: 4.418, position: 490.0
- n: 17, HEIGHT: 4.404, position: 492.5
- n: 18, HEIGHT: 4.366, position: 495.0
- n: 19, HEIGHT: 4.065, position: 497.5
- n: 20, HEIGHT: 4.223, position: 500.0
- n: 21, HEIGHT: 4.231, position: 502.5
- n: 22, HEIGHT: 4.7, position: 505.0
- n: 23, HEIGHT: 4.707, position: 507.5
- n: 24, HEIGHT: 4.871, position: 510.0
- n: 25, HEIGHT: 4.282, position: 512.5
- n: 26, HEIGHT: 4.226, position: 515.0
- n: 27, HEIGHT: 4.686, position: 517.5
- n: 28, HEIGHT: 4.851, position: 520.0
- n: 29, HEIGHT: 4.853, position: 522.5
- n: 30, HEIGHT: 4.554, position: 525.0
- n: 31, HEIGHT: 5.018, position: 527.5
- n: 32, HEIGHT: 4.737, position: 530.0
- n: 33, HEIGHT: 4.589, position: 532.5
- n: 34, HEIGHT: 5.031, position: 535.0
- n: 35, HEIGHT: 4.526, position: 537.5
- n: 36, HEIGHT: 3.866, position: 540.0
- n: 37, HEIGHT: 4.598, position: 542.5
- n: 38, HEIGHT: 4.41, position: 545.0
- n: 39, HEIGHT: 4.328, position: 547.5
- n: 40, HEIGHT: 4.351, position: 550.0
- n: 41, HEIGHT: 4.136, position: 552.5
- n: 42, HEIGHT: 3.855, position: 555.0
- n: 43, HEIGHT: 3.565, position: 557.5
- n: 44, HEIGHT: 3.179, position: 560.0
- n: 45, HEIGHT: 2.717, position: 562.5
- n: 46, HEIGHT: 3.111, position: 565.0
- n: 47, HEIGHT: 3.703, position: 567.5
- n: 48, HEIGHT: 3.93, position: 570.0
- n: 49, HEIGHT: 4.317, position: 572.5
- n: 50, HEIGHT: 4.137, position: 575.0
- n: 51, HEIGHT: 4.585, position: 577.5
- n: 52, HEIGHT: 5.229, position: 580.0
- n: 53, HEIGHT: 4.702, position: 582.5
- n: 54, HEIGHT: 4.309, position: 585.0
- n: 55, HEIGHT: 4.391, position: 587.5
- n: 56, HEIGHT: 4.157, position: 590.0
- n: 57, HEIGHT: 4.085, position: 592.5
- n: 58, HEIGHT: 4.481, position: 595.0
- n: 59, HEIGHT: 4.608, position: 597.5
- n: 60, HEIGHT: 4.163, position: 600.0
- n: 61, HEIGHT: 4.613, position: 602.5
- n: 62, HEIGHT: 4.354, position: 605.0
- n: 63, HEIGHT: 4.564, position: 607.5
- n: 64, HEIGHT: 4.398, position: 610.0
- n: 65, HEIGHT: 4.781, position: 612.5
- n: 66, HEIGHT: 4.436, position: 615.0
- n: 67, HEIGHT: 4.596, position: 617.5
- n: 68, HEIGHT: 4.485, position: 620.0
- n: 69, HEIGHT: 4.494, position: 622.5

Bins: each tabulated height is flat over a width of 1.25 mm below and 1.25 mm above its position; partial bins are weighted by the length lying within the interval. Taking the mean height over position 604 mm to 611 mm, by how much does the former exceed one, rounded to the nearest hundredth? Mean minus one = 3.44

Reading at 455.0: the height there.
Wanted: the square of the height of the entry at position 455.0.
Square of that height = 15.6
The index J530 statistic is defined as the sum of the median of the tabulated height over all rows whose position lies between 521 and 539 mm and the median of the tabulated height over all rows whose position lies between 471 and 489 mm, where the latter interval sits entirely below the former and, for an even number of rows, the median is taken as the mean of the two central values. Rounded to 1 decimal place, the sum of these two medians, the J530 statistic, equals 8.9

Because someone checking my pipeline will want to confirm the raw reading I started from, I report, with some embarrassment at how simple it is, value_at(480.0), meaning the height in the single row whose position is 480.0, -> 3.838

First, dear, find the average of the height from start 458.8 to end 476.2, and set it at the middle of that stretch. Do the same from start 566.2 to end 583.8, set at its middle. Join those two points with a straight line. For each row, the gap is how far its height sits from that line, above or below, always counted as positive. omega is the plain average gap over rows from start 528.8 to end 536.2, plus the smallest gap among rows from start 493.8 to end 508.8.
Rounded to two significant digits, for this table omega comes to 0.73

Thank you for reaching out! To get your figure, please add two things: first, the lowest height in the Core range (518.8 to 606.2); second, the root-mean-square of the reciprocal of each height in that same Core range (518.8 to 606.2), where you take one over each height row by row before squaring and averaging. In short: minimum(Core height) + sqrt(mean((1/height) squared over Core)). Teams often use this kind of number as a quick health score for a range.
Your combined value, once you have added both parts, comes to 2.96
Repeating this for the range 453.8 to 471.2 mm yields 3.89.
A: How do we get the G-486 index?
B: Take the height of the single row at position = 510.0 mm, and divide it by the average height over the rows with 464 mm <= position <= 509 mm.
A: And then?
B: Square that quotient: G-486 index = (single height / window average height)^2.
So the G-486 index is 1.4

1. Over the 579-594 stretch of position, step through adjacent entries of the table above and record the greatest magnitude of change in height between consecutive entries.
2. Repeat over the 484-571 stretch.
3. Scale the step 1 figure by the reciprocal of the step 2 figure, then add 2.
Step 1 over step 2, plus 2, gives 2.72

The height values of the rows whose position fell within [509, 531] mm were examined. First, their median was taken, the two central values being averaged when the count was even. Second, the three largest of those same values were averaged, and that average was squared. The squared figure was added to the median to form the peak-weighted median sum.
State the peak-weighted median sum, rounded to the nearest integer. 29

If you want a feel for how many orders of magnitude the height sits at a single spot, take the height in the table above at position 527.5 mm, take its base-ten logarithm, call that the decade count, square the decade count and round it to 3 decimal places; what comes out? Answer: 0.491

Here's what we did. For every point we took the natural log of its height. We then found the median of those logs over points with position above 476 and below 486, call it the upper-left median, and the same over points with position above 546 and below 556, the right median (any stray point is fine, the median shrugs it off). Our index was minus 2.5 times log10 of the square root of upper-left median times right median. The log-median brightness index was -0.40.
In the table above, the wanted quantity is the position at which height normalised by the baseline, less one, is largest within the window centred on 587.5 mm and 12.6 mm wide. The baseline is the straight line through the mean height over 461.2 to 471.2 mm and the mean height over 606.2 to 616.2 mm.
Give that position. 582.5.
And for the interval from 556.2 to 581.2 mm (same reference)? 580.0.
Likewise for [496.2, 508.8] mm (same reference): 505.0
